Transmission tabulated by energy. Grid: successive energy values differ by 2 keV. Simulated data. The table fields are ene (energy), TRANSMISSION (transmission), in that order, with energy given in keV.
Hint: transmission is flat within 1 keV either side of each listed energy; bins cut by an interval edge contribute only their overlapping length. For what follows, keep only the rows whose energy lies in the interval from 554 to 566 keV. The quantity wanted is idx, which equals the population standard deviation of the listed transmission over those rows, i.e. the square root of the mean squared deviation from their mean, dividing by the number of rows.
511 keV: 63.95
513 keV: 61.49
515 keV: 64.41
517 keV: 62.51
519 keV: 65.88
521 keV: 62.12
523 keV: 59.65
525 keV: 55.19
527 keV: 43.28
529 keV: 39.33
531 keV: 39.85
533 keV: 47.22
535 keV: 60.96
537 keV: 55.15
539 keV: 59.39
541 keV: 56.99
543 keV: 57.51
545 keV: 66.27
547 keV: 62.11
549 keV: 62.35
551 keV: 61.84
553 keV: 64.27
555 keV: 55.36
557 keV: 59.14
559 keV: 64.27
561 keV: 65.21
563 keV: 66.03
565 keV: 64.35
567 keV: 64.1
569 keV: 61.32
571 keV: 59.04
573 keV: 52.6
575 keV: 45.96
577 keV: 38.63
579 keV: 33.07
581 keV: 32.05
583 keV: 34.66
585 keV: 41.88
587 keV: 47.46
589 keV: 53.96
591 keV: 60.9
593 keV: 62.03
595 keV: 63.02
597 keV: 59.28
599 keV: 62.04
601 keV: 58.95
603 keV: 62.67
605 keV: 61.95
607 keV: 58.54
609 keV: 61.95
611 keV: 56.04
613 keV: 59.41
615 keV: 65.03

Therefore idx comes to 3.8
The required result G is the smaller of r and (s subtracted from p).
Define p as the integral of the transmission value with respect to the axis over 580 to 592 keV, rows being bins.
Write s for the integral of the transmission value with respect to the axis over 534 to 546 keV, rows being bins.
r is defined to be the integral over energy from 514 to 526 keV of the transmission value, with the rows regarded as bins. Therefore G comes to -171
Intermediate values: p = 542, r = 739.5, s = 713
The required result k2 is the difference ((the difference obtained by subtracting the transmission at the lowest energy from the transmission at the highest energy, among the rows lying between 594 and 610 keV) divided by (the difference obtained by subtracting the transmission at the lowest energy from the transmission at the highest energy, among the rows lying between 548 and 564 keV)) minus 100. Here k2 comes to -100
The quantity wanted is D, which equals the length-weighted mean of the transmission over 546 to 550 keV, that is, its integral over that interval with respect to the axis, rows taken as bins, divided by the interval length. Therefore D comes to 62.2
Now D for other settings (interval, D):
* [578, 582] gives 32.6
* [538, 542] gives 58.2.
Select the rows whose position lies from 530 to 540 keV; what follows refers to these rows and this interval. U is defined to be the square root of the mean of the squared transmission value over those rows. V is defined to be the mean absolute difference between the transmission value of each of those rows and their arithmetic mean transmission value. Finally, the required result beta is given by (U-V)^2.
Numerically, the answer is 2109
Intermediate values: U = 53.1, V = 7.2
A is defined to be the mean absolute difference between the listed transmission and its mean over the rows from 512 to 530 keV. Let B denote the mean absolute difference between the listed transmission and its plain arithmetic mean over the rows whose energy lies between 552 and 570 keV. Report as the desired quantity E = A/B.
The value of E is 2.7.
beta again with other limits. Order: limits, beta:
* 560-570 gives 3973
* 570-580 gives 1505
